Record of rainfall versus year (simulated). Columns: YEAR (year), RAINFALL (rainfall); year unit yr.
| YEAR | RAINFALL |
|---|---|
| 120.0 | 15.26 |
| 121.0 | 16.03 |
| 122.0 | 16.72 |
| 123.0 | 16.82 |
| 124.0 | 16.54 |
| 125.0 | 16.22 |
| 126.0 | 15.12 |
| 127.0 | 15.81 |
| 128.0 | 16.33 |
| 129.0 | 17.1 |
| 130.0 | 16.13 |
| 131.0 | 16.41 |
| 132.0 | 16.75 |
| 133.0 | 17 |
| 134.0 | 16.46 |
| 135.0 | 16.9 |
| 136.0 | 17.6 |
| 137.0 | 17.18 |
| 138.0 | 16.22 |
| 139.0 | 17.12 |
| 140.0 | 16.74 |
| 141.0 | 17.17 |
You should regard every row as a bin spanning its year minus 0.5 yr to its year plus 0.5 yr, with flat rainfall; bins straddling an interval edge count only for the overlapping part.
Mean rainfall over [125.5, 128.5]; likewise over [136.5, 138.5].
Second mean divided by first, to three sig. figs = 1.06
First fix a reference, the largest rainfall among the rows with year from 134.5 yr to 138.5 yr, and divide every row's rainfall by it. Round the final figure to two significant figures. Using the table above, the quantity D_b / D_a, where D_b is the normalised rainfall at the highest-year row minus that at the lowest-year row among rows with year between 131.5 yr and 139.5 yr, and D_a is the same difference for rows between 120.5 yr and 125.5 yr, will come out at 1.9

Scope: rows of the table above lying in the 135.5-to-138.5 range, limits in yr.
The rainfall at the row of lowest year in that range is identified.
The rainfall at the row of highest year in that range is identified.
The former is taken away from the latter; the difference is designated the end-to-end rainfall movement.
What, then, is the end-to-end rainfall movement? -1.4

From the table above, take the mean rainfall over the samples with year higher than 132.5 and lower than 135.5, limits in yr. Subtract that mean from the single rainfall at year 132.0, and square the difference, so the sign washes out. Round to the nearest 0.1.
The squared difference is 0.0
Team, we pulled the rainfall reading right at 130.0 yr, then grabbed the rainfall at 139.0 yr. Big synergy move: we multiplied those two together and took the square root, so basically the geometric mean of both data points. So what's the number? 16.62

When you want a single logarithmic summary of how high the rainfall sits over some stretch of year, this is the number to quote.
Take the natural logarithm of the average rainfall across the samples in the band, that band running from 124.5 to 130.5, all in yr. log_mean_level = 2.78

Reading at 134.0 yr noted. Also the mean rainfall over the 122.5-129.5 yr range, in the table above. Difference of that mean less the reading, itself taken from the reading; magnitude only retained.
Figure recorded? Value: 16.6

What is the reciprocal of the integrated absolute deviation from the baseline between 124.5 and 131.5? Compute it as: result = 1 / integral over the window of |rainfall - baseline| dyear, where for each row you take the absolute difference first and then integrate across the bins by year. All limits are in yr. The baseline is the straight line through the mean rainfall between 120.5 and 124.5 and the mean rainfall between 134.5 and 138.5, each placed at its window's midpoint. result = 0.2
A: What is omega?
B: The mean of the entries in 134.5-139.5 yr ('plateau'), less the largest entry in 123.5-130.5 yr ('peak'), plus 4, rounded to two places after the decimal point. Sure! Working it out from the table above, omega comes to 3.90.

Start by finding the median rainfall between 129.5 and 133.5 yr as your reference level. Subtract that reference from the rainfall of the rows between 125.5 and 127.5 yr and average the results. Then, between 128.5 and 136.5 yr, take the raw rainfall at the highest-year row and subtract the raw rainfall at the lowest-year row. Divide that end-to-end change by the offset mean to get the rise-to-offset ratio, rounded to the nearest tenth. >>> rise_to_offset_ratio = -0.4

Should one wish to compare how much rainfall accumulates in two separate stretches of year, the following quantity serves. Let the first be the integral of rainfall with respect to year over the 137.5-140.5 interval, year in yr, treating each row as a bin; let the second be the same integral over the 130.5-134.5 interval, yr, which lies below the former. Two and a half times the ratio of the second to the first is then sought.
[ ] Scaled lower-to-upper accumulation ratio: 3.3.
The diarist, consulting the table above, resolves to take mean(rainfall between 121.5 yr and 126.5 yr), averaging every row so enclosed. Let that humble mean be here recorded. 16.3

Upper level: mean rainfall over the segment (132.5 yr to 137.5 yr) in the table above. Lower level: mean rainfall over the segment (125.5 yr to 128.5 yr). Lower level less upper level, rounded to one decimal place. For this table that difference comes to -1.3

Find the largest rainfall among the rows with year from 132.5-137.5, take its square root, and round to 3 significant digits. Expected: 4.20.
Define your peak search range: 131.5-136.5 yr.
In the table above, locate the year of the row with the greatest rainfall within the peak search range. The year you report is 136.0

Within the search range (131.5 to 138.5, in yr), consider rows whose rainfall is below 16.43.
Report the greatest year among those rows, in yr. 138.0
